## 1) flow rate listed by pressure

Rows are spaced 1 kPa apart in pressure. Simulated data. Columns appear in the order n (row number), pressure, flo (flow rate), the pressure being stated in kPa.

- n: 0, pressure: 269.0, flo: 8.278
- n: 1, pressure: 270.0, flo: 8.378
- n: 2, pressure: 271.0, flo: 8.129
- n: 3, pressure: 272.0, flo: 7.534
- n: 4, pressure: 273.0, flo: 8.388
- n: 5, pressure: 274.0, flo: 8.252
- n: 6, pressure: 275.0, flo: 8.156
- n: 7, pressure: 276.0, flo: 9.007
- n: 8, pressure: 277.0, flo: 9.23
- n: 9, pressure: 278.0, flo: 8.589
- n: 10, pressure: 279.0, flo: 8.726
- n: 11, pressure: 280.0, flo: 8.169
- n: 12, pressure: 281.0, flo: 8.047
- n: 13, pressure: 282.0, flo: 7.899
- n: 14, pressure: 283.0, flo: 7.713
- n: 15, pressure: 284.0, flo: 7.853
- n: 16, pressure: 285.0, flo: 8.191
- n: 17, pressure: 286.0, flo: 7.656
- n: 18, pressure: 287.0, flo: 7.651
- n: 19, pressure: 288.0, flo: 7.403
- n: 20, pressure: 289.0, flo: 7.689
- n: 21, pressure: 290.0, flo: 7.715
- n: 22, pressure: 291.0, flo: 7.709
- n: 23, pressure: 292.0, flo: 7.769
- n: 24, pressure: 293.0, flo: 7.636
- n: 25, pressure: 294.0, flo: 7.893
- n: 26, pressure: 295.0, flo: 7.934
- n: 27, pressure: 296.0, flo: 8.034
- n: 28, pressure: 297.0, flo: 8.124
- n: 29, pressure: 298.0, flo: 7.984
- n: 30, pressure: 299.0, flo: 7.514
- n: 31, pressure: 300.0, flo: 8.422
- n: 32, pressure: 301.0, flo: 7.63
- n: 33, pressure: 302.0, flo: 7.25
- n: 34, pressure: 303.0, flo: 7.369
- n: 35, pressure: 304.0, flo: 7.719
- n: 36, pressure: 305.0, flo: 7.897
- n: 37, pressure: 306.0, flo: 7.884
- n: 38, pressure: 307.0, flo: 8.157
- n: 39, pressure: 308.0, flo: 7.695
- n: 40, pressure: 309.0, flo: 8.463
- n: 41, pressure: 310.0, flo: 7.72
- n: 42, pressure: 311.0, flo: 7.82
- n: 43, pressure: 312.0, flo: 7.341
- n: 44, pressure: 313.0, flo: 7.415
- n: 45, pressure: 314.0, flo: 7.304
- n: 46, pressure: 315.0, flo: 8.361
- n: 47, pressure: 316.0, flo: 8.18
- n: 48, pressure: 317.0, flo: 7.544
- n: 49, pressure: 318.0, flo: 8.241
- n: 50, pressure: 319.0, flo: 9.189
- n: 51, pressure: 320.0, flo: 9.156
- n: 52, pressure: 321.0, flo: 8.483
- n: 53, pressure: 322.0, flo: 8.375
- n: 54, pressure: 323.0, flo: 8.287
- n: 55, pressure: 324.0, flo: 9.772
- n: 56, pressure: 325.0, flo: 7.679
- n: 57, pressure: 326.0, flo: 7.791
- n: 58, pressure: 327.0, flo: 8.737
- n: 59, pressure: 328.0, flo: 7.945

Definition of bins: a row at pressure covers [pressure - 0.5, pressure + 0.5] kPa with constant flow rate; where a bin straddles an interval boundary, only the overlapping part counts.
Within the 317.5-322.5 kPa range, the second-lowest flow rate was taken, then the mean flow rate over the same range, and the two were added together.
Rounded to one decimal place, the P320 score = 17.1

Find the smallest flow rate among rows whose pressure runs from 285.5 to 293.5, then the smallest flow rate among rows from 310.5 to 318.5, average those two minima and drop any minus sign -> 7.35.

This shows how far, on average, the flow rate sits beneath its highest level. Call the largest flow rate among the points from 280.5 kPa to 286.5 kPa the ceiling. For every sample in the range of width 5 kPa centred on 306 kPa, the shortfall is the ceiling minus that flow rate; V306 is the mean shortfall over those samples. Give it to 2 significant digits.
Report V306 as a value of 0.32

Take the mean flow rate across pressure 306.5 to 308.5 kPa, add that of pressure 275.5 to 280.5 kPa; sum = 16.7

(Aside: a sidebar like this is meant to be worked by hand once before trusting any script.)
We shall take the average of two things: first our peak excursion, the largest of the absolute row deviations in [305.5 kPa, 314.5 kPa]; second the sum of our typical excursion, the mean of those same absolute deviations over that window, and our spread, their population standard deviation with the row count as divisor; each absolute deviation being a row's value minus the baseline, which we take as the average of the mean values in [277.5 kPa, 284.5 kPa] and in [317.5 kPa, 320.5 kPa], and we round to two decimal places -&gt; 1.15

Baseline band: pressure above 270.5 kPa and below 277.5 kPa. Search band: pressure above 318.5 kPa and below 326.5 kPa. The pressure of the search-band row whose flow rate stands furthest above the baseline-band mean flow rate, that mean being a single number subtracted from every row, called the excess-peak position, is 324.0 kPa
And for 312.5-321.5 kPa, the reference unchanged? 319.0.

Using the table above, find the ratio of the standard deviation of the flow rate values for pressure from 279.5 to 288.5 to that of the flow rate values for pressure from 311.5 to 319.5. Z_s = 0.40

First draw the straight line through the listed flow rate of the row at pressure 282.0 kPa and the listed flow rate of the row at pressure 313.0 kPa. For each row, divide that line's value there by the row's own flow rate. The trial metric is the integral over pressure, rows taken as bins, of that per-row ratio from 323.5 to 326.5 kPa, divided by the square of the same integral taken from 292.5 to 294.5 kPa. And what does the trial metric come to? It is 0.66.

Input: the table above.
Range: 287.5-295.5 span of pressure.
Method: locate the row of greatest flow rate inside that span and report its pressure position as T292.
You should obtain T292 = 295.0 kPa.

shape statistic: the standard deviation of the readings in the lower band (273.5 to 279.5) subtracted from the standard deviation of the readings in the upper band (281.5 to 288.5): -0.2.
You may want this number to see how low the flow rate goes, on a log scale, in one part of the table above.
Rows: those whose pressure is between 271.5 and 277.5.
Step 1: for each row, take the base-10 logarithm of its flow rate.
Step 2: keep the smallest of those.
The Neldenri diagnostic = 0.877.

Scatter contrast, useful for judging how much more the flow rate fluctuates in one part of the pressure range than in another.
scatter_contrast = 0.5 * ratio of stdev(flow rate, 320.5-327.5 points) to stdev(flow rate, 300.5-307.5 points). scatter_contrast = 1.1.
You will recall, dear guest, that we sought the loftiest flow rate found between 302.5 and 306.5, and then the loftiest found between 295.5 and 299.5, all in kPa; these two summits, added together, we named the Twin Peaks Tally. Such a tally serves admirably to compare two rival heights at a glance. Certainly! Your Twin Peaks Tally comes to 16.0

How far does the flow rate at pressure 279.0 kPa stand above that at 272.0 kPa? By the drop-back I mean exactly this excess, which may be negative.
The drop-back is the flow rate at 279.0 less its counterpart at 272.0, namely 1.2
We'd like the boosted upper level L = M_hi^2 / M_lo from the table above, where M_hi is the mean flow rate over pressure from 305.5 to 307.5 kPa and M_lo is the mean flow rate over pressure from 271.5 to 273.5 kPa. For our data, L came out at 8.1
